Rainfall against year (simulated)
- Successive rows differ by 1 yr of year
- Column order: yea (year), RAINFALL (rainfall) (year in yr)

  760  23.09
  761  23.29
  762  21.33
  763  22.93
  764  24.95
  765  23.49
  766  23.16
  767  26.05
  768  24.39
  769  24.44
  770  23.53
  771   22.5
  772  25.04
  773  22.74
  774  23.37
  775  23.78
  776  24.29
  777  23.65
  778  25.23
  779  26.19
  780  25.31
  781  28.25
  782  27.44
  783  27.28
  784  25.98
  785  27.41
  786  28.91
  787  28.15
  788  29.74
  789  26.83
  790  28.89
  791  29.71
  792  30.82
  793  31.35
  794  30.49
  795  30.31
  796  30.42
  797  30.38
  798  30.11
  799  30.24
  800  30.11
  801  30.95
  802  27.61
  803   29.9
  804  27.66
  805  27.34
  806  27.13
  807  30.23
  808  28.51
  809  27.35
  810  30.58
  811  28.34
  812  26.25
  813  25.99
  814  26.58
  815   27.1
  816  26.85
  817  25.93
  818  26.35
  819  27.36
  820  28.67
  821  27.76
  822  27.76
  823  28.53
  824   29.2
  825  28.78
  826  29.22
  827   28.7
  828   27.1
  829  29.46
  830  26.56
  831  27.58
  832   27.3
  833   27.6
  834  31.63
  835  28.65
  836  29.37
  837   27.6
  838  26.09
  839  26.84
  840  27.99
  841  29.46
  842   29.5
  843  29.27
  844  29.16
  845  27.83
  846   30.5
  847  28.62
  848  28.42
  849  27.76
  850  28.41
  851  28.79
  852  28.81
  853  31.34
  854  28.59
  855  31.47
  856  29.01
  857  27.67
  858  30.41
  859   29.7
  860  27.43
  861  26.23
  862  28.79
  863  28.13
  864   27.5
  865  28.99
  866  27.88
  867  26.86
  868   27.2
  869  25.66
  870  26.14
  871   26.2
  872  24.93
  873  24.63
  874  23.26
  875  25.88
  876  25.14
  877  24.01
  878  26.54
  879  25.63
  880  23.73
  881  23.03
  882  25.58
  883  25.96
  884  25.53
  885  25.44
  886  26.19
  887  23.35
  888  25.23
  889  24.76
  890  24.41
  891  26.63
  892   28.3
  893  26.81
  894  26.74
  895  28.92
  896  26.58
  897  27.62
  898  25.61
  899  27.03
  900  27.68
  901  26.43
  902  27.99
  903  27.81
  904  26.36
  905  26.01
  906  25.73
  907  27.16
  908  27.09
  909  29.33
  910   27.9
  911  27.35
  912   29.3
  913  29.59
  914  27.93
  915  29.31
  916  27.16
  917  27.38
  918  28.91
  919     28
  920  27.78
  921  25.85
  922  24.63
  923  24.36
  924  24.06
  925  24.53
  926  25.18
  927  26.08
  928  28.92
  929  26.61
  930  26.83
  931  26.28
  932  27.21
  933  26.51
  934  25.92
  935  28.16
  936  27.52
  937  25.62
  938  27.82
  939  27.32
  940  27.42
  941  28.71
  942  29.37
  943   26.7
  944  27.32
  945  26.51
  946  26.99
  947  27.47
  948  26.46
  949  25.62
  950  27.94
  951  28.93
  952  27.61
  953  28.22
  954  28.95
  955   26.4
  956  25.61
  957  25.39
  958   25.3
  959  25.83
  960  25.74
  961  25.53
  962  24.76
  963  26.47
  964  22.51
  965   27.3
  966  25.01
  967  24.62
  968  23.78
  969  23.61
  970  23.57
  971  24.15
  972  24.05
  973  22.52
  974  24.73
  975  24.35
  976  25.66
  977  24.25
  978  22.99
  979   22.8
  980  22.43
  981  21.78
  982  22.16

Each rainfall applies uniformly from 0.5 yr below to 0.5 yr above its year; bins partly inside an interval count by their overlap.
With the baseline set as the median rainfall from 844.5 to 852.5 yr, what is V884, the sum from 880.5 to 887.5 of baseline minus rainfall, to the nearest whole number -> 25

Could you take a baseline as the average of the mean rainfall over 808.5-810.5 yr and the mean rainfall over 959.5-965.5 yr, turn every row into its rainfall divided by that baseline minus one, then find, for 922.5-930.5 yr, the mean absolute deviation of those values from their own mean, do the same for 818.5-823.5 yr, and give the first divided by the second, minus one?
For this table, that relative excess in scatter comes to 1.8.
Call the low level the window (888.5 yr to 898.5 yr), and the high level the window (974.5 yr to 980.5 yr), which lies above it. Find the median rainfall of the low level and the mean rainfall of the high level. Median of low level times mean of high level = 634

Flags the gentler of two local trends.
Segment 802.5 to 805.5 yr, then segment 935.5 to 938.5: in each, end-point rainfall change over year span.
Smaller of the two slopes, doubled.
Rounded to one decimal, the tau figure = -2.6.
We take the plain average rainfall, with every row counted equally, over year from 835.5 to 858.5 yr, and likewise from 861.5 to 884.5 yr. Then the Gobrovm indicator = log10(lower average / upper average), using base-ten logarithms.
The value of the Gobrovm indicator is 0.045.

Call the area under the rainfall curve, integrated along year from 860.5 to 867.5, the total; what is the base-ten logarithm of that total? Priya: 2.29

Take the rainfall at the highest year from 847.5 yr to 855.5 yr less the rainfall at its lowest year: 3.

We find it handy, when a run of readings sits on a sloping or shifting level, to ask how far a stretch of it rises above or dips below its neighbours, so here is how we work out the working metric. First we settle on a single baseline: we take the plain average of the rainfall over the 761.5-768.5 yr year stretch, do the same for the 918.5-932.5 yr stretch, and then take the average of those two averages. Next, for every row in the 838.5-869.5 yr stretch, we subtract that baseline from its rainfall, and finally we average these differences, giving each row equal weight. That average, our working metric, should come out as 3.6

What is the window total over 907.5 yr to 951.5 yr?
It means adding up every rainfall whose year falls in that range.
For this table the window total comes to 1196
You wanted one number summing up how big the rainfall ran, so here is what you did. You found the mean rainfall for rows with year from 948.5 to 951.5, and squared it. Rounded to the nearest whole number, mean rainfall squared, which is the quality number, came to 756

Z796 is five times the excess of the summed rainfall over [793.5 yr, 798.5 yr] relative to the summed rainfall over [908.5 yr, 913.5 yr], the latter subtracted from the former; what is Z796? 41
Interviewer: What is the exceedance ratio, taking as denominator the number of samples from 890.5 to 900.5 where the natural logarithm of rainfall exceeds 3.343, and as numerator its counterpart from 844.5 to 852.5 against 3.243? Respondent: 8.0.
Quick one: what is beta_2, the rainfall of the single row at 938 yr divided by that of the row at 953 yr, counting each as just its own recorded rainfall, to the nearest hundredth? 0.99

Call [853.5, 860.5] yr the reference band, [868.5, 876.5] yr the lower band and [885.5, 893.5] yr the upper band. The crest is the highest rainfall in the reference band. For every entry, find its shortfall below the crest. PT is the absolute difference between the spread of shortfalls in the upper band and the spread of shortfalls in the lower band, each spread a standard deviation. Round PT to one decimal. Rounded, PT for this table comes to 0.6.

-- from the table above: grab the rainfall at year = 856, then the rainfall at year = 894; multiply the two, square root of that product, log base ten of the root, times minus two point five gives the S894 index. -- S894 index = -3.61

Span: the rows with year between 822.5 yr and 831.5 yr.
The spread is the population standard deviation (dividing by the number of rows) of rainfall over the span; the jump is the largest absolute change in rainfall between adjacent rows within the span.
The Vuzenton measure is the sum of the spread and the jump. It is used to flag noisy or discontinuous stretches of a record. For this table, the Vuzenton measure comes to 3.9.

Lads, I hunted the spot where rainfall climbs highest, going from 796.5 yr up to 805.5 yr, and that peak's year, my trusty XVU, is 801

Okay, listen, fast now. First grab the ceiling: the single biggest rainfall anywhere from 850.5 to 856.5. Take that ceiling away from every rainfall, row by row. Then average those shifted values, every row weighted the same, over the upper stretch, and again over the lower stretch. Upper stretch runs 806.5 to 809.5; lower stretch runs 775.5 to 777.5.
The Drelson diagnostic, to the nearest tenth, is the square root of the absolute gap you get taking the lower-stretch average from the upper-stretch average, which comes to 2.2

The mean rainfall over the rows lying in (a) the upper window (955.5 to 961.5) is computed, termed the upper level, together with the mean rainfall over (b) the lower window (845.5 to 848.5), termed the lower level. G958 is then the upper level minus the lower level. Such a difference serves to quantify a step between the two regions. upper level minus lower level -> -3.6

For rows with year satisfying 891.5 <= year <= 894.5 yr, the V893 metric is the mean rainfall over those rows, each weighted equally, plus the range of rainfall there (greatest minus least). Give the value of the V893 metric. 29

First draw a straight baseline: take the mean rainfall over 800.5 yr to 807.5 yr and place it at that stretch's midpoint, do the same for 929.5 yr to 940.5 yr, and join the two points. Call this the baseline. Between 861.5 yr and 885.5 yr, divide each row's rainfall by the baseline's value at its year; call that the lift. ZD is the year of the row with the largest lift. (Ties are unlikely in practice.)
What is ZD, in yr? 865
